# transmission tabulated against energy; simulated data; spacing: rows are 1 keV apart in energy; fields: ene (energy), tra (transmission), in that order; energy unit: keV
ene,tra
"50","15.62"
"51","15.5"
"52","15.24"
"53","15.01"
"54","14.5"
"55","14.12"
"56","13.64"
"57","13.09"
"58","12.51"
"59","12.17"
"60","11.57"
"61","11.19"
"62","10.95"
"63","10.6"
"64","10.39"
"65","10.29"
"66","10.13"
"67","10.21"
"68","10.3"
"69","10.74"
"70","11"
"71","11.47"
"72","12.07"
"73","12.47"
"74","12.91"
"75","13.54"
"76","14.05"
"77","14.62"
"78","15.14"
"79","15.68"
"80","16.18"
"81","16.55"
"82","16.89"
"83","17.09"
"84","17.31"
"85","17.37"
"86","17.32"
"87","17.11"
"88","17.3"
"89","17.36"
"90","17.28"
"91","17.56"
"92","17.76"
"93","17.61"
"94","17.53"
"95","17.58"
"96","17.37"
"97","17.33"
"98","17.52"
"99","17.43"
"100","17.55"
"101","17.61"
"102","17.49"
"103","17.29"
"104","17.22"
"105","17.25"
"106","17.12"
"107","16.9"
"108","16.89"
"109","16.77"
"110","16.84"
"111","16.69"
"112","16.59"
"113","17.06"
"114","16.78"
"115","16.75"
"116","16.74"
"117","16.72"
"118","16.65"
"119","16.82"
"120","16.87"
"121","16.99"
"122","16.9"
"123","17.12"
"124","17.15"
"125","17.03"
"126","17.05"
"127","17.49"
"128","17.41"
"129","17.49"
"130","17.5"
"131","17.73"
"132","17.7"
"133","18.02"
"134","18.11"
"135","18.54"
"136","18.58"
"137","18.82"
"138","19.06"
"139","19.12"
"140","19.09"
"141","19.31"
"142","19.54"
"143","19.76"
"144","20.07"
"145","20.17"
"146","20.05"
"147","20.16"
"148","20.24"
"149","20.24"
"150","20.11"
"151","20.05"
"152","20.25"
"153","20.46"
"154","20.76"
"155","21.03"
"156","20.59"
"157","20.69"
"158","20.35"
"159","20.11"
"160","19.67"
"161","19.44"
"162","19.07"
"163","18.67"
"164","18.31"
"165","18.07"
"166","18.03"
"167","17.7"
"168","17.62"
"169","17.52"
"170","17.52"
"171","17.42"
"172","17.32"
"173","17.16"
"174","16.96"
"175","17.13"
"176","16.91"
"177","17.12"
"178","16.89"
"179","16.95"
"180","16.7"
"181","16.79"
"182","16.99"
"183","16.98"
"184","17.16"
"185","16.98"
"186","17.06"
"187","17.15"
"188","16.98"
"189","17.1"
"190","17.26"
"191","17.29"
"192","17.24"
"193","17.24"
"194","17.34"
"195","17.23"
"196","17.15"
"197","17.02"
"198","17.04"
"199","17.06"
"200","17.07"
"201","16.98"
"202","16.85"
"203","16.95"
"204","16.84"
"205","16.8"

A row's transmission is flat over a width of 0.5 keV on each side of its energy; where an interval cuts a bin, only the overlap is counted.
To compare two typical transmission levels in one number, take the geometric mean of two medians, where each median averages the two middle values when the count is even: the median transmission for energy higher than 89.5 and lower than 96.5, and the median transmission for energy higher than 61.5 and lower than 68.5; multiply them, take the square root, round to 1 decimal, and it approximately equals 13.4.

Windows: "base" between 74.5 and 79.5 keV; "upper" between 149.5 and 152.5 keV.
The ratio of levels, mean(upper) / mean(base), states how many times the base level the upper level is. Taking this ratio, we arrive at 1.38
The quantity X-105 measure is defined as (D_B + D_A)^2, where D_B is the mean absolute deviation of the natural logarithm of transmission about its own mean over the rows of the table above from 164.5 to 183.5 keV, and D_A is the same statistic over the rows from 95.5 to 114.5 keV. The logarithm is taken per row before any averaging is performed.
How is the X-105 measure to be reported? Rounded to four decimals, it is 0.0013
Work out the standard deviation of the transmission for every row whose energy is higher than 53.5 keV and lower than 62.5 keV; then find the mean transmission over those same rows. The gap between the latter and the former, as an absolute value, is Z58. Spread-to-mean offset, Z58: 11.4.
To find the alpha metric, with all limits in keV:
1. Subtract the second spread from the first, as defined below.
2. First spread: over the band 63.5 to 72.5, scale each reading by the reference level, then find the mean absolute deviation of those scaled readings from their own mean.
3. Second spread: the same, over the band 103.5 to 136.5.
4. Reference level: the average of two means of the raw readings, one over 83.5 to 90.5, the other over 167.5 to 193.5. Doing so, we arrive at 0.007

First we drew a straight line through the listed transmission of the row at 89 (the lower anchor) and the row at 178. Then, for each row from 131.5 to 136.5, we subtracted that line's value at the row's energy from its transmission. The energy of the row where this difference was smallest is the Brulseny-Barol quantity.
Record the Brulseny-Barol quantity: 132 keV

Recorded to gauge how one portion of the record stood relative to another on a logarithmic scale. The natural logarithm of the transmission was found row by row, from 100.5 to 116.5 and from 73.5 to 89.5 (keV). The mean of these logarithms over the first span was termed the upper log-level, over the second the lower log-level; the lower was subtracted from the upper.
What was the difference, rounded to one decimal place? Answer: 0.1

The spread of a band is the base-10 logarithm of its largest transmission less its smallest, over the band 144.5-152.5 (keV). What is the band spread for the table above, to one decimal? -0.7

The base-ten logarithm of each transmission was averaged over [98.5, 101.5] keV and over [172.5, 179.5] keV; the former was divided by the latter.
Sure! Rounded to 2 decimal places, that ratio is 1.01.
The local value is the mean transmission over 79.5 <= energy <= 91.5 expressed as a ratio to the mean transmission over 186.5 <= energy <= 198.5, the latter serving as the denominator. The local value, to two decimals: 1.00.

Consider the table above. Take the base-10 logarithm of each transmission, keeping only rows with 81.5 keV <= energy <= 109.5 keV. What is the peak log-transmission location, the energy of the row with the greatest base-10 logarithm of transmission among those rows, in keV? 92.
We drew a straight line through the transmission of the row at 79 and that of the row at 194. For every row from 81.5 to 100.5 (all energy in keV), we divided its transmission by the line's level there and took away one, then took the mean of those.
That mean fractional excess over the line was 0.10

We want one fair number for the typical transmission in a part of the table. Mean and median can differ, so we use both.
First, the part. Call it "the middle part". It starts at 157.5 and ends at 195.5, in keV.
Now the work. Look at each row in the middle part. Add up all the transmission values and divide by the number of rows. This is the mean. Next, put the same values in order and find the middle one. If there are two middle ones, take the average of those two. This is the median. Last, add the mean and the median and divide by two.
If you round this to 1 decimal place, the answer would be 17.4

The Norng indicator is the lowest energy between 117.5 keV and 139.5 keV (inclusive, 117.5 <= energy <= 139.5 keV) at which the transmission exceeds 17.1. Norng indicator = 123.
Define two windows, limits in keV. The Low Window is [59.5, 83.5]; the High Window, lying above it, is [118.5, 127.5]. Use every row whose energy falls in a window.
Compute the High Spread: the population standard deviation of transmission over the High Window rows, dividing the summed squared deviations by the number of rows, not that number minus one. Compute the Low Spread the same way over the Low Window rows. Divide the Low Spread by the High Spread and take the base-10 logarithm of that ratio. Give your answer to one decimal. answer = 1.1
